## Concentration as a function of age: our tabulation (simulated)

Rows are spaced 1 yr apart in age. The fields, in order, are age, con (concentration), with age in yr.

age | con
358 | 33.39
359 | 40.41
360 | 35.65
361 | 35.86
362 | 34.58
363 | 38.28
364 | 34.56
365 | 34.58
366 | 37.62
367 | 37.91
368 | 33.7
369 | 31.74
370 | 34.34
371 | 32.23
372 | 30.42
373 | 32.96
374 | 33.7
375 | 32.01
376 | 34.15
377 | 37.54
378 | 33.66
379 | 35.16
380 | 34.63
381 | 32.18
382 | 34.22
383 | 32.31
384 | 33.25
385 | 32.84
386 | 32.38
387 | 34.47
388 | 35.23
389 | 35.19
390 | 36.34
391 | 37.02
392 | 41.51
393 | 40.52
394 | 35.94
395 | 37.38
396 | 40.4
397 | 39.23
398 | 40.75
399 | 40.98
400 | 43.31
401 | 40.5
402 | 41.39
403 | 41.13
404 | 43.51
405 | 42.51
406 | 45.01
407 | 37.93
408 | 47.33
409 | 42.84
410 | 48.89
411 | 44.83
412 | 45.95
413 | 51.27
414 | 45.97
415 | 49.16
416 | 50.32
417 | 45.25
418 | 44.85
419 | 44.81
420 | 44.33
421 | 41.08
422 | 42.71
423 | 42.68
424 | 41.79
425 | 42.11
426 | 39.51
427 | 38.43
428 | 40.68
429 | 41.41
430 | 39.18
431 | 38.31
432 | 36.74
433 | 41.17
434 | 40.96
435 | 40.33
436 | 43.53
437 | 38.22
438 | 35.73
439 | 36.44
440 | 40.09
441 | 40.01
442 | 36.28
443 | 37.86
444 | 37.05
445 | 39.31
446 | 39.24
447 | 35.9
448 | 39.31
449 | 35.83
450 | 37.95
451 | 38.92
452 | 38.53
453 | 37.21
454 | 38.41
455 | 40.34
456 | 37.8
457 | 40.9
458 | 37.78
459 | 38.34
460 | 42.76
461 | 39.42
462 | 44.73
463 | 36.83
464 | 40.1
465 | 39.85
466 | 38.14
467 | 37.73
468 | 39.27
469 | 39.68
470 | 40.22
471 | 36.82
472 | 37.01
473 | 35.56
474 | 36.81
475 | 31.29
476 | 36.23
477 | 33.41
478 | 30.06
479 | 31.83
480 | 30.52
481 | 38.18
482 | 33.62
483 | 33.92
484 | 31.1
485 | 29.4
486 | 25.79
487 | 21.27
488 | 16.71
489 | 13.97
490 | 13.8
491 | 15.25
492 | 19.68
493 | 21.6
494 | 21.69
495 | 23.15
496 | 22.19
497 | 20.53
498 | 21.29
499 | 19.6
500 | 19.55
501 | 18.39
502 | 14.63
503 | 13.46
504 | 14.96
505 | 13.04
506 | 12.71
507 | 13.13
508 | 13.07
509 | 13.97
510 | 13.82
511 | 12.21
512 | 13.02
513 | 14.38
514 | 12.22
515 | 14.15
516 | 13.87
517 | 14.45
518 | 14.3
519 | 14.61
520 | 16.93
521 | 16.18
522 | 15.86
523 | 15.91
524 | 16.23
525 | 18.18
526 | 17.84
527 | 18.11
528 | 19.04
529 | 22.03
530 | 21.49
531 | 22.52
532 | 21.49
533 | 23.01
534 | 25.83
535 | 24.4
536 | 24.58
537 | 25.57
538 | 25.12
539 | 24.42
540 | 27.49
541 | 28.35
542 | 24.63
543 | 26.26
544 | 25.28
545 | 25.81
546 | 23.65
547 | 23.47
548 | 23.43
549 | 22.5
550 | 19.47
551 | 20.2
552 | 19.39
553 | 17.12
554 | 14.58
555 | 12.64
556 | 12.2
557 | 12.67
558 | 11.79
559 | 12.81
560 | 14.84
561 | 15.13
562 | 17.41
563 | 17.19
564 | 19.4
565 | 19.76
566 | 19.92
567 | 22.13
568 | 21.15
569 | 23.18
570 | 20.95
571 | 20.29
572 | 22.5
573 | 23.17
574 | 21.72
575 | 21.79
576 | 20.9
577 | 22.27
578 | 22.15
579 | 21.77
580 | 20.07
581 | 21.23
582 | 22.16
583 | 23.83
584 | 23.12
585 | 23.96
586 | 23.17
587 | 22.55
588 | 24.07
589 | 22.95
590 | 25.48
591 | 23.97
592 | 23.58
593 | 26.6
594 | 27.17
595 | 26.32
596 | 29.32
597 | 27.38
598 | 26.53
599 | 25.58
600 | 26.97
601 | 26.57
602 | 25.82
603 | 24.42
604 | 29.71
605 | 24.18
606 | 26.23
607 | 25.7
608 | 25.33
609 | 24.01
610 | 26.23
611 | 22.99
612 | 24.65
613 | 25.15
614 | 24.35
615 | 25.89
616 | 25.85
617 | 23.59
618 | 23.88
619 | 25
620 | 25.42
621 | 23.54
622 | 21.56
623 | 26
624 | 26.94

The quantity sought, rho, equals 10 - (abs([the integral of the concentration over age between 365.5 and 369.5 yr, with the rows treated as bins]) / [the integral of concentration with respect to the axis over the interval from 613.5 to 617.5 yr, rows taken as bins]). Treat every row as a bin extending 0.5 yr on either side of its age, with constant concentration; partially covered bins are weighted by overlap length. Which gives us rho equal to 8.6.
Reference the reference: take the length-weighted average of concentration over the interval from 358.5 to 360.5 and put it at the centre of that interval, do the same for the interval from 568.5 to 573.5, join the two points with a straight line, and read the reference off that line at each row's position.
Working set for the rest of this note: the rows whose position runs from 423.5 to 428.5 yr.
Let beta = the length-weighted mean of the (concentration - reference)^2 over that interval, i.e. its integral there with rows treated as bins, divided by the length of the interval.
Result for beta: 58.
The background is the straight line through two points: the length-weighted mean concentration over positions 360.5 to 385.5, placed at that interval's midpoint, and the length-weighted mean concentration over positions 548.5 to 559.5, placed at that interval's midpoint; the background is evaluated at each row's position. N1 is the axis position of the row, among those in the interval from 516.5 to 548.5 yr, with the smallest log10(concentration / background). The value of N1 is 518 yr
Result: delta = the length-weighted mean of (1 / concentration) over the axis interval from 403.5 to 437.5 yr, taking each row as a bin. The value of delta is 0.023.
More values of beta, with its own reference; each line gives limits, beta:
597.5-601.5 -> 43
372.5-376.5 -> 14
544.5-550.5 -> 4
